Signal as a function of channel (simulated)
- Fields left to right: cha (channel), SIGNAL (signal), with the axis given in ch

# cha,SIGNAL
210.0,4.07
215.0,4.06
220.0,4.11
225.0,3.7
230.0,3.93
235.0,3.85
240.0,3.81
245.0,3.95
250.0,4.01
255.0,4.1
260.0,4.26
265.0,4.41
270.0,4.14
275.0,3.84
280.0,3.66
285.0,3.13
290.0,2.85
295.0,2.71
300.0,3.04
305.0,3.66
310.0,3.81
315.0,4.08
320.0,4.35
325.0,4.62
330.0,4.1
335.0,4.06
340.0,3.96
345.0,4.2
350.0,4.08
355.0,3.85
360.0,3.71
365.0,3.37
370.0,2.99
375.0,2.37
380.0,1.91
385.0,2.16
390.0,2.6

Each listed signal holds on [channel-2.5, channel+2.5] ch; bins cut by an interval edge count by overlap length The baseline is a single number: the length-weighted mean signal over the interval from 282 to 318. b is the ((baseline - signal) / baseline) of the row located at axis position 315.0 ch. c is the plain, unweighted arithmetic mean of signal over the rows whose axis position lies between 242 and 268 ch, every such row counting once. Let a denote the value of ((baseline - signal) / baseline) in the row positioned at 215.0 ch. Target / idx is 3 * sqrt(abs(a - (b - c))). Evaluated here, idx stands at 6.11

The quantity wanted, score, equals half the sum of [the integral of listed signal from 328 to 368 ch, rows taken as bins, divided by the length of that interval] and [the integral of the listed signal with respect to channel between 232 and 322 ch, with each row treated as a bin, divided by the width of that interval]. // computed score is 3.829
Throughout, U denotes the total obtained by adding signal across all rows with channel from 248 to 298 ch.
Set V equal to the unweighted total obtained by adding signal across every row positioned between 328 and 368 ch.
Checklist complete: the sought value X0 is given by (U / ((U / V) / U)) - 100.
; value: 1063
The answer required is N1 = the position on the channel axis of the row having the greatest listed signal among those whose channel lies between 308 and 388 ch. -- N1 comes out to 325.0 ch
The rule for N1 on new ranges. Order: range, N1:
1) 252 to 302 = 265.0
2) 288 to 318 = 315.0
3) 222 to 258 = 255.0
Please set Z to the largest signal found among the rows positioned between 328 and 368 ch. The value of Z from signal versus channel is 4.2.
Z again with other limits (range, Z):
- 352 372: 3.85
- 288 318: 4.08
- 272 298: 3.84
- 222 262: 4.26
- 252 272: 4.41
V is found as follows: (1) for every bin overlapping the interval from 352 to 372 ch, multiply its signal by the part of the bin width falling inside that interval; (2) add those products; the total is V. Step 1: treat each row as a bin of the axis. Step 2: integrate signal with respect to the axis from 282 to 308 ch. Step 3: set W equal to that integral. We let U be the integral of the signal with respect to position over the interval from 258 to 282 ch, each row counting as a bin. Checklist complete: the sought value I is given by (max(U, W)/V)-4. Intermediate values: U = 98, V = 70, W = 81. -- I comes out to -2.61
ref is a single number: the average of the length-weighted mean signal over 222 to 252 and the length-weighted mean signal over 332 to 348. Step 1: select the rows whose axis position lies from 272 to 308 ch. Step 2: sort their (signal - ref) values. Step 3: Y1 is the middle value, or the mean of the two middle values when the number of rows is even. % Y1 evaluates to -0.85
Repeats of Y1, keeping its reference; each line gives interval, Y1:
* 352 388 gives -0.99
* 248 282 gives 0.12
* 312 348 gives 0.12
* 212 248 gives -0.05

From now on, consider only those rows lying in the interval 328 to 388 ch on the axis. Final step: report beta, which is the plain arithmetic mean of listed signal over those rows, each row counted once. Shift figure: 3.4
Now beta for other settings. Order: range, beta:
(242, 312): 3.7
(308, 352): 4.1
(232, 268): 4.1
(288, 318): 3.4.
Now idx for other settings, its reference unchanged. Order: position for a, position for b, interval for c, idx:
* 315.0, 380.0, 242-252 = 5.48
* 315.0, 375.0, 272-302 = 4.92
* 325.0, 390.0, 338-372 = 5.31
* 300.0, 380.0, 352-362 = 5.57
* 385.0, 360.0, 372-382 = 4.84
